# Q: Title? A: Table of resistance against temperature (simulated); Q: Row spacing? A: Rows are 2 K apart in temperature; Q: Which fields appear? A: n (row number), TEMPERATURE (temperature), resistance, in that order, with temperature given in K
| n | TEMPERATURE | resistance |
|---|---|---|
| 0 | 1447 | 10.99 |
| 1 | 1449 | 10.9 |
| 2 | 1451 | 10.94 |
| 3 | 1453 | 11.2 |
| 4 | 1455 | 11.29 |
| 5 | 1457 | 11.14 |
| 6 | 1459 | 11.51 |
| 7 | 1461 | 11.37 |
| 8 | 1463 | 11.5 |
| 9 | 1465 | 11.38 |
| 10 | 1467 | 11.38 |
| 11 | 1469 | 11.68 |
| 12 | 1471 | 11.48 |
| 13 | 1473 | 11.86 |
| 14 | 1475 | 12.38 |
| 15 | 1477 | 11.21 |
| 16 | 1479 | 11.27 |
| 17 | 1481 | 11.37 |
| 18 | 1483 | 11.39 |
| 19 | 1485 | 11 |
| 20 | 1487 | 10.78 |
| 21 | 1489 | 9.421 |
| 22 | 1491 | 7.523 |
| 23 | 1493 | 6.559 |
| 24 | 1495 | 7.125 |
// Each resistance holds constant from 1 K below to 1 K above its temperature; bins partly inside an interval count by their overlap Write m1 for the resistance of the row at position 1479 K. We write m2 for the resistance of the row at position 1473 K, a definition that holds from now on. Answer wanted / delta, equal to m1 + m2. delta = 23.1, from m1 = 11.27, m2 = 11.86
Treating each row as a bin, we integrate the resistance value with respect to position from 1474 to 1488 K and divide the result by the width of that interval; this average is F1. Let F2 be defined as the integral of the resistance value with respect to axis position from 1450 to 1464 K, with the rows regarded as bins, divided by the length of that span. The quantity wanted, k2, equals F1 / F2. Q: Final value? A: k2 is 1.01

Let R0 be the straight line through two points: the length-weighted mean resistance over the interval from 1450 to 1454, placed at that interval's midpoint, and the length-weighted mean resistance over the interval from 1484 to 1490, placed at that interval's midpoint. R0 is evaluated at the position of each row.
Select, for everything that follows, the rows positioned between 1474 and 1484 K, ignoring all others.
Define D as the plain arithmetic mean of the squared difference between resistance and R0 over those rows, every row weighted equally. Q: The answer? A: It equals 1.1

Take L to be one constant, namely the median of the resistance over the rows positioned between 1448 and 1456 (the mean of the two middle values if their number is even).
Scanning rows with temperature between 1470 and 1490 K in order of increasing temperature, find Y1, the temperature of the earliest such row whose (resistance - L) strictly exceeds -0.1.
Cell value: 1471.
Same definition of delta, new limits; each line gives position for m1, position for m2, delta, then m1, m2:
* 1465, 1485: 22.4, 11.38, 11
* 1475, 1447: 23.4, 12.38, 10.99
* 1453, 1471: 22.7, 11.2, 11.48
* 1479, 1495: 18.4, 11.27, 7.125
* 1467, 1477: 22.6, 11.38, 11.21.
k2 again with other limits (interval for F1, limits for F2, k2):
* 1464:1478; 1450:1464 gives 1.03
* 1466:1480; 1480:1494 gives 1.19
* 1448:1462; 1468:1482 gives 0.96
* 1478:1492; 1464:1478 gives 0.89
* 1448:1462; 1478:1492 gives 1.08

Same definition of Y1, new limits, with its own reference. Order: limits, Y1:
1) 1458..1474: 1459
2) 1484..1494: 1485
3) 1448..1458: 1453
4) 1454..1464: 1455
